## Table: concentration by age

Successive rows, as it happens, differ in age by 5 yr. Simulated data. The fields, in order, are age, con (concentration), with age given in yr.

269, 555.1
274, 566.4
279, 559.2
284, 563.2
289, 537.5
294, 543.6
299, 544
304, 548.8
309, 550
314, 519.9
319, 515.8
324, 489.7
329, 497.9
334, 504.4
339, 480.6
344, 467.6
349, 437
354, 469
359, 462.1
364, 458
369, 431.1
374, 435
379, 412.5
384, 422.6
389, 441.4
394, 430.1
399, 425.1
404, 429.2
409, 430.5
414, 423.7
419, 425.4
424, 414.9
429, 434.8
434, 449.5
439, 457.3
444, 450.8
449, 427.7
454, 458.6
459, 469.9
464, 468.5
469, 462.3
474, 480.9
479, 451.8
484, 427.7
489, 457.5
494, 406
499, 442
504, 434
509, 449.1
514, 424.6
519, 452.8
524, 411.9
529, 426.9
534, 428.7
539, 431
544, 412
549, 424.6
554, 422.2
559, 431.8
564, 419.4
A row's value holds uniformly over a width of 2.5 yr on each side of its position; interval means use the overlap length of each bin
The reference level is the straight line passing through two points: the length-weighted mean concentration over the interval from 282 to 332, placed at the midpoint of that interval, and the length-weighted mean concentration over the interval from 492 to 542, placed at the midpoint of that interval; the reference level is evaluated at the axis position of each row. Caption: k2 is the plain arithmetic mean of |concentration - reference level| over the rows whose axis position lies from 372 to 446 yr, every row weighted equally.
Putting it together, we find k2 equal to 50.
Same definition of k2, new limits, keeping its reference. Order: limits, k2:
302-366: 31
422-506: 19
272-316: 13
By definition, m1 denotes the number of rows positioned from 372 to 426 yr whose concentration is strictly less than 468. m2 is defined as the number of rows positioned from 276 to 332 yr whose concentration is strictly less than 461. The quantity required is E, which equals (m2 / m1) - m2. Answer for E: 0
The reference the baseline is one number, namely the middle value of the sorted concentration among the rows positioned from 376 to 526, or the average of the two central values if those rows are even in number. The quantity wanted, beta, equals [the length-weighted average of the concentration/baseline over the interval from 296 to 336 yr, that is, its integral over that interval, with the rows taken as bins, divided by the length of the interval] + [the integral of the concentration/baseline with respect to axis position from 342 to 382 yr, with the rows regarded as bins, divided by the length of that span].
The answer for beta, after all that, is 2.23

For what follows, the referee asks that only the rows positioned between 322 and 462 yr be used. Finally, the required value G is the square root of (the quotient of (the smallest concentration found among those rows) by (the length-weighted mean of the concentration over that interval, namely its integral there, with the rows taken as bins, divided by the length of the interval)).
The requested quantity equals 0.96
